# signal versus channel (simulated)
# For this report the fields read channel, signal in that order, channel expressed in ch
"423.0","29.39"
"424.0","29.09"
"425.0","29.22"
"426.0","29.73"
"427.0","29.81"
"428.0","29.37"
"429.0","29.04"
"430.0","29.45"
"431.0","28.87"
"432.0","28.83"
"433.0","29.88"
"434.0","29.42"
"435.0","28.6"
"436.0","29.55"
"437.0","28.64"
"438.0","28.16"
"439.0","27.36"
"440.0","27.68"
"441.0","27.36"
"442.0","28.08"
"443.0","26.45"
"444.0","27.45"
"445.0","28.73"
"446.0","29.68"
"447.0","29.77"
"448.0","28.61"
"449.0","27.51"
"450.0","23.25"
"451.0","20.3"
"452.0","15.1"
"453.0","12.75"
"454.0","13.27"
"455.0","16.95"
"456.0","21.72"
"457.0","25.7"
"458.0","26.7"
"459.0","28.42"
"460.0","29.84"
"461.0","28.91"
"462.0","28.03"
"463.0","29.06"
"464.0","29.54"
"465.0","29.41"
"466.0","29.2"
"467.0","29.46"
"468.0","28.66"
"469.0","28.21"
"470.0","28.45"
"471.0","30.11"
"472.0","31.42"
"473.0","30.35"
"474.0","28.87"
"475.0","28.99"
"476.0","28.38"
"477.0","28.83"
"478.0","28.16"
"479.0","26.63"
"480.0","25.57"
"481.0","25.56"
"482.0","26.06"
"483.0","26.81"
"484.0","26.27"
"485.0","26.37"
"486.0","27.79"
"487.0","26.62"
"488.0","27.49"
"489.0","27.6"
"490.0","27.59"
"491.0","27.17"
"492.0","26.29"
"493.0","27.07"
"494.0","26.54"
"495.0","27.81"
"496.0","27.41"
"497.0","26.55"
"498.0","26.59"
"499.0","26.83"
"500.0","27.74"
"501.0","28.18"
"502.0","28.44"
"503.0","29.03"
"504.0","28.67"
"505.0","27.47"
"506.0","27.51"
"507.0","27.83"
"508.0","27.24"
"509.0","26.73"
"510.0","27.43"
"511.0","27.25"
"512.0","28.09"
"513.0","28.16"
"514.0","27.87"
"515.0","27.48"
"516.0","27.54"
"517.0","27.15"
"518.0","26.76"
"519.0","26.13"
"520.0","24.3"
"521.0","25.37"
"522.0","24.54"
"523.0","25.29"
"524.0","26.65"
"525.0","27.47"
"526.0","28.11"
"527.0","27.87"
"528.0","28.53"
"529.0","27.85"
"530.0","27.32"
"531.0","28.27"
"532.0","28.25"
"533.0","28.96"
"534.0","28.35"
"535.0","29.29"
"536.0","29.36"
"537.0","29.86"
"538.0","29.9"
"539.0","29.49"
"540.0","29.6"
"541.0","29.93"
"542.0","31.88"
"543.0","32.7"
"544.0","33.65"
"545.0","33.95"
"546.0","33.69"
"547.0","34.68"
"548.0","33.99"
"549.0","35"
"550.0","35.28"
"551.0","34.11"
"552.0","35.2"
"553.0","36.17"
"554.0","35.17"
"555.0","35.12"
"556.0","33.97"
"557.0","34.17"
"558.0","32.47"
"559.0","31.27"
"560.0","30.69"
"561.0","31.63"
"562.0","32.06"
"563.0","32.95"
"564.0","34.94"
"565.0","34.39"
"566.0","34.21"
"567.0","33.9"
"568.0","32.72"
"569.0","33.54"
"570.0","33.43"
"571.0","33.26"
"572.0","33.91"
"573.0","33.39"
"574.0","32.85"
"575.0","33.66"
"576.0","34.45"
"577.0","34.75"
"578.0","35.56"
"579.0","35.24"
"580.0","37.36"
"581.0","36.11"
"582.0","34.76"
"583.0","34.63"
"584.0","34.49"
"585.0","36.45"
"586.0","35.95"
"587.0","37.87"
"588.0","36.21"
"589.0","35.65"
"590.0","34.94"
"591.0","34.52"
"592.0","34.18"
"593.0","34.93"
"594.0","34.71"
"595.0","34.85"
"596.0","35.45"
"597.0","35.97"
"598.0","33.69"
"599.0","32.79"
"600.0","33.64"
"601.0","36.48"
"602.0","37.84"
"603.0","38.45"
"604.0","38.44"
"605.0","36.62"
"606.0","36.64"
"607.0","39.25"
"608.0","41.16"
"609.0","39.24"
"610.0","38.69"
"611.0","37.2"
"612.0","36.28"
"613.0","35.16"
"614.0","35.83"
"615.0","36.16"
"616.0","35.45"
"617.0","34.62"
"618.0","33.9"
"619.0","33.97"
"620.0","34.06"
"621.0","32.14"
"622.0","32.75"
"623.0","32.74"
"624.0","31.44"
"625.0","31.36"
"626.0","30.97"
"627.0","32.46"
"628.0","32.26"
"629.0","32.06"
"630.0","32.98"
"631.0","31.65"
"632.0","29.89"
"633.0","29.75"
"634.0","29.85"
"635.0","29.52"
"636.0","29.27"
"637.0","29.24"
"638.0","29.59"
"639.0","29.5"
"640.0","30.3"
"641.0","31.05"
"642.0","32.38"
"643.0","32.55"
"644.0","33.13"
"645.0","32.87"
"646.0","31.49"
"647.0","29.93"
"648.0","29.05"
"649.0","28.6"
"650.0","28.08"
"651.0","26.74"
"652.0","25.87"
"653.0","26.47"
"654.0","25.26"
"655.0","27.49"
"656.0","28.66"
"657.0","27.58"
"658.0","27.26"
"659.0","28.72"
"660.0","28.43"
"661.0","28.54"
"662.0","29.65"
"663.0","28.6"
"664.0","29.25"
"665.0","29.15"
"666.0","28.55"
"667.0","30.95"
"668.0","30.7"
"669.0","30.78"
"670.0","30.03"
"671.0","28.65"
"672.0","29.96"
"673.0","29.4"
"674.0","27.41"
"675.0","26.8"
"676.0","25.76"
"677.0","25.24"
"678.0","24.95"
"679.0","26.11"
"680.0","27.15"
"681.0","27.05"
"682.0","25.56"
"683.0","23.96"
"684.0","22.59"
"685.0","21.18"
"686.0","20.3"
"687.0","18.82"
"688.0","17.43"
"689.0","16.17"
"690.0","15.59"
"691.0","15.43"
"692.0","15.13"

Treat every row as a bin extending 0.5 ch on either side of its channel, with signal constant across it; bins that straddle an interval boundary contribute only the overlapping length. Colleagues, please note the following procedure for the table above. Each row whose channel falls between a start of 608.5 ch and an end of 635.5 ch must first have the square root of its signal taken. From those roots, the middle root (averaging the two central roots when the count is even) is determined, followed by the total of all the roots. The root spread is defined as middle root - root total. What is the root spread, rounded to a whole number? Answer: -150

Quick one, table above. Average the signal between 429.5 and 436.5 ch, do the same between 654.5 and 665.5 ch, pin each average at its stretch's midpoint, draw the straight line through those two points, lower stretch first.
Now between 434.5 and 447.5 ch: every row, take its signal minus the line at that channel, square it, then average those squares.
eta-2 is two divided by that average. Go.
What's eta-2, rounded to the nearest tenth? 1.1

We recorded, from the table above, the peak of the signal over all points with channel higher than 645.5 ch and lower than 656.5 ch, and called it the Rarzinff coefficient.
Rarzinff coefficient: 31.49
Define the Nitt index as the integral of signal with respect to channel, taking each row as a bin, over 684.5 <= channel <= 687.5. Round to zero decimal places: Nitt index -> 60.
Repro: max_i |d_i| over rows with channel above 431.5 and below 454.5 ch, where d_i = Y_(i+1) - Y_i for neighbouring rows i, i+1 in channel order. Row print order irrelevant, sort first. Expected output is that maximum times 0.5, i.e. 2.60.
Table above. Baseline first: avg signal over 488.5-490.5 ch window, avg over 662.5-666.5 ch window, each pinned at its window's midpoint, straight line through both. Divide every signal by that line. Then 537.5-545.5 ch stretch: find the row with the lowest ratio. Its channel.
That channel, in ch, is 539.0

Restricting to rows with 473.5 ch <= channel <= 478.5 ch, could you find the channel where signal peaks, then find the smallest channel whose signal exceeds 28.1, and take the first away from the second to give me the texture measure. -1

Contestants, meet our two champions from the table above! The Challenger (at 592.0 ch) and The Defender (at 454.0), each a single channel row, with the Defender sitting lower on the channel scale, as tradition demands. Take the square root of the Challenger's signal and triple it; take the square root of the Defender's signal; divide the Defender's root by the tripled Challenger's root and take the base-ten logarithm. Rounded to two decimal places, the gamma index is -0.68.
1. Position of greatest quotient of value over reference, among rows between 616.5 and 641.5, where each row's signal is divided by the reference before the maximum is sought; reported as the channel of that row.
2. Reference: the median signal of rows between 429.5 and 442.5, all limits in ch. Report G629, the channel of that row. 617.0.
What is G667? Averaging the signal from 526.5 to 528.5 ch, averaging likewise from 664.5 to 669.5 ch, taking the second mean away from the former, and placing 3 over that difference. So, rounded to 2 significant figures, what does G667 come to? -1.6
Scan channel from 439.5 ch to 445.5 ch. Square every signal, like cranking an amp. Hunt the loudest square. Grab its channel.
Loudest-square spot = 445.0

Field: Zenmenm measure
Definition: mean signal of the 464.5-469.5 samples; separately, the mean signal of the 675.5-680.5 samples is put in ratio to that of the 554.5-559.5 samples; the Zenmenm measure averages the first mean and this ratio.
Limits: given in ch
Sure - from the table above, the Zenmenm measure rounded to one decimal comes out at 14.9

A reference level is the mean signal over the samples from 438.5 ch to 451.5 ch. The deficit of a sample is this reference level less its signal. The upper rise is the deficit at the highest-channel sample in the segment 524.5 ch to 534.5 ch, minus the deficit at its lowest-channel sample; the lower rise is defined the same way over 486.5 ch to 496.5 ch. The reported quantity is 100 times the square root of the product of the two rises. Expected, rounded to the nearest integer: 83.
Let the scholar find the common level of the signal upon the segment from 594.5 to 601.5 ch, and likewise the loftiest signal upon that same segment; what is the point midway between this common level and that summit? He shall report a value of 36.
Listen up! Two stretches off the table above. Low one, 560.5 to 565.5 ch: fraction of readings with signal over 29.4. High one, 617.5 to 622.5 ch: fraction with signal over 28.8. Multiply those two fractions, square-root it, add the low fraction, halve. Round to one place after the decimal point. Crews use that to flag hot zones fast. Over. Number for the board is 1.0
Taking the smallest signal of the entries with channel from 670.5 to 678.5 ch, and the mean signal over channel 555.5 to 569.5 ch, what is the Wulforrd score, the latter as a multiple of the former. 1.33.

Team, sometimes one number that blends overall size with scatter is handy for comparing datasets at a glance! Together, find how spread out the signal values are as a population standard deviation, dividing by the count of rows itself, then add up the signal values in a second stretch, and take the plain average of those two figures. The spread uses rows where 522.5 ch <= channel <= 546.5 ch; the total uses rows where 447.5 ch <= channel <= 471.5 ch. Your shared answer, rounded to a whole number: 306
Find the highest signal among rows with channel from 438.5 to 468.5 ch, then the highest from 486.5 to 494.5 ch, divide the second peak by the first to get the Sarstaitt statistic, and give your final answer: 0.92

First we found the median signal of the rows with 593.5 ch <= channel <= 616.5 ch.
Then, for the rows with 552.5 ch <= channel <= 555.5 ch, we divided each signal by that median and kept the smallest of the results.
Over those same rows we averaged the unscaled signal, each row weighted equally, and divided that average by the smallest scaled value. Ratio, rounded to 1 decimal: 36.7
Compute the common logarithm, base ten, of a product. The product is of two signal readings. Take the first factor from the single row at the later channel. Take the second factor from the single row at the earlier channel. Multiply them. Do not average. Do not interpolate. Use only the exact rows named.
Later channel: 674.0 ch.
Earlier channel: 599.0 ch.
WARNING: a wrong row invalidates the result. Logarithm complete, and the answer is 2.95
